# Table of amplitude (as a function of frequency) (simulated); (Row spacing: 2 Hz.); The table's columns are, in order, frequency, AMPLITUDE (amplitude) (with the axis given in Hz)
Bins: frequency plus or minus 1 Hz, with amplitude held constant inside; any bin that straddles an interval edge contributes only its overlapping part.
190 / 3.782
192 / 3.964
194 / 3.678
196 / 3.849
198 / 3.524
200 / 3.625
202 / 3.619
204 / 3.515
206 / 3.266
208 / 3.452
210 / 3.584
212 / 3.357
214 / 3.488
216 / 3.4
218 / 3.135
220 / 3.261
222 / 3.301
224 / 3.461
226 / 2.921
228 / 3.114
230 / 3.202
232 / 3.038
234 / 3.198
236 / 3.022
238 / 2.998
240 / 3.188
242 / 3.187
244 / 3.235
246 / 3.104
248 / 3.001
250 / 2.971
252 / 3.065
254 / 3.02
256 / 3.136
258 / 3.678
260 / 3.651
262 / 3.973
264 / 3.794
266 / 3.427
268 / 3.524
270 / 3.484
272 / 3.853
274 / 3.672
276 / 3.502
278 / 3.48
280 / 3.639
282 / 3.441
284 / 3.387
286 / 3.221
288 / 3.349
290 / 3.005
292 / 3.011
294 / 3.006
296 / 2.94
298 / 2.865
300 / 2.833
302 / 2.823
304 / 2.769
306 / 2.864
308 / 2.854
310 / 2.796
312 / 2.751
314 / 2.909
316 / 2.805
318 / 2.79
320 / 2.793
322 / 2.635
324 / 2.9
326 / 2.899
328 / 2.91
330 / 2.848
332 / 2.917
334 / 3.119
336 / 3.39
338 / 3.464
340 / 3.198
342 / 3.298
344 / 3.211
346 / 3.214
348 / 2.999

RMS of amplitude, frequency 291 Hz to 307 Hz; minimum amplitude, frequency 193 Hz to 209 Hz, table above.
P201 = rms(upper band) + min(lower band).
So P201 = 6.2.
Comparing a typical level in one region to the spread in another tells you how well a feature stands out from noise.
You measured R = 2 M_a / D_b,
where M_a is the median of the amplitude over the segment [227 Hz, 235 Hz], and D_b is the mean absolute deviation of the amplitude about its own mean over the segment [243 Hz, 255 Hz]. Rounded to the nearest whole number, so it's 91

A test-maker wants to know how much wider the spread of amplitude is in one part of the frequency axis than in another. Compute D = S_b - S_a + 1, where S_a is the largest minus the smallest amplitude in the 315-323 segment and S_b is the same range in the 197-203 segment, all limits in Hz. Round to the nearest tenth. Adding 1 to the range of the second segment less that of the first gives 0.9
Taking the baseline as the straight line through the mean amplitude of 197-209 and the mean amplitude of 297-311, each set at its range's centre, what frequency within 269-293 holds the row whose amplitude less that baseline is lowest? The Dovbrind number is 290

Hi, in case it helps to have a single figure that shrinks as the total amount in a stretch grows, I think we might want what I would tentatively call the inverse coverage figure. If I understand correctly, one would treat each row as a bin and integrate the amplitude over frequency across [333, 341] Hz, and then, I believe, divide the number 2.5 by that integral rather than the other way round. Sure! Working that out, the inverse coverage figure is 0.095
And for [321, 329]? 0.110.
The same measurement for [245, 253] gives 0.103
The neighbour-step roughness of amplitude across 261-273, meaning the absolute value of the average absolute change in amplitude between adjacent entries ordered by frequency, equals 0.21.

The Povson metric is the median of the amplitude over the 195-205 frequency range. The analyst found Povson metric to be 3.6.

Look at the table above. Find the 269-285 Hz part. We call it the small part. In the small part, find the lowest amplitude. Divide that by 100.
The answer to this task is 0.0339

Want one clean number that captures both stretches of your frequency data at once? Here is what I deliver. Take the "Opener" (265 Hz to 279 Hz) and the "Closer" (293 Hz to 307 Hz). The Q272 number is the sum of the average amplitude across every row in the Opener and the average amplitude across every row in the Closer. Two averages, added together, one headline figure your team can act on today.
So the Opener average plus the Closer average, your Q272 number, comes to 6.43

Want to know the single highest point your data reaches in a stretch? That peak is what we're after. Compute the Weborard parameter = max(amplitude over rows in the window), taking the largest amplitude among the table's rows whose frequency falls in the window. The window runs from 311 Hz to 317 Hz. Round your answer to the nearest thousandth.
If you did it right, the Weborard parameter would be 2.909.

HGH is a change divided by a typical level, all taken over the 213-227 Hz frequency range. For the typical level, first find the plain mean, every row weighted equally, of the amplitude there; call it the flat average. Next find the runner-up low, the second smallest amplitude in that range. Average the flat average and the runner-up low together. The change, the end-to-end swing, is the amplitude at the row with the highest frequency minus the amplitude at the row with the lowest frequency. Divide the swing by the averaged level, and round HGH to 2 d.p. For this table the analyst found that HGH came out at -0.18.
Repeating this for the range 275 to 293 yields -0.15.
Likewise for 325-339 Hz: 0.19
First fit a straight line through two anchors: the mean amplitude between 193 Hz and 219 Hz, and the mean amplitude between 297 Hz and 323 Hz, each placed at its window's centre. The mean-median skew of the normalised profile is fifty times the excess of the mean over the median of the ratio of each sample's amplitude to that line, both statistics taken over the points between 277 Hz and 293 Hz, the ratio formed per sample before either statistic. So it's -1.0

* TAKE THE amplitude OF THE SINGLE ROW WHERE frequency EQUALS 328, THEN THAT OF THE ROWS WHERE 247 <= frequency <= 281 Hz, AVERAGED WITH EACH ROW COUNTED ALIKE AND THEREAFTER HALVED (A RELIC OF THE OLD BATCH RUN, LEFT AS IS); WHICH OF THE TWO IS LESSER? 1.73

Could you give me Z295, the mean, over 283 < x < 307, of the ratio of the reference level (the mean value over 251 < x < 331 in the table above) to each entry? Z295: 1.05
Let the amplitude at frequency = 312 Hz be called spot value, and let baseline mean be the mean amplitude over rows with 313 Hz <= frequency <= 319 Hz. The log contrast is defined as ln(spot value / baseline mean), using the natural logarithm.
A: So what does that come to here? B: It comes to -0.03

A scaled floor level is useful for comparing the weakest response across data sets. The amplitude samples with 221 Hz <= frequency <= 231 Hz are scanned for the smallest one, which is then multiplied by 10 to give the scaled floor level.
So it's 29.2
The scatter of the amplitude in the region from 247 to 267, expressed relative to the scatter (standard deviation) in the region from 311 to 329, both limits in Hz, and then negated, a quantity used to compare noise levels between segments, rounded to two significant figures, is -4.1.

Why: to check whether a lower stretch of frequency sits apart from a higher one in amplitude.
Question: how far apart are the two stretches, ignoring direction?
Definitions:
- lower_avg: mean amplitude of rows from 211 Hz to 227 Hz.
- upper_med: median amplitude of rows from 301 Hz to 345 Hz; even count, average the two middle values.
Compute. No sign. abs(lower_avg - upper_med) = 0.41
